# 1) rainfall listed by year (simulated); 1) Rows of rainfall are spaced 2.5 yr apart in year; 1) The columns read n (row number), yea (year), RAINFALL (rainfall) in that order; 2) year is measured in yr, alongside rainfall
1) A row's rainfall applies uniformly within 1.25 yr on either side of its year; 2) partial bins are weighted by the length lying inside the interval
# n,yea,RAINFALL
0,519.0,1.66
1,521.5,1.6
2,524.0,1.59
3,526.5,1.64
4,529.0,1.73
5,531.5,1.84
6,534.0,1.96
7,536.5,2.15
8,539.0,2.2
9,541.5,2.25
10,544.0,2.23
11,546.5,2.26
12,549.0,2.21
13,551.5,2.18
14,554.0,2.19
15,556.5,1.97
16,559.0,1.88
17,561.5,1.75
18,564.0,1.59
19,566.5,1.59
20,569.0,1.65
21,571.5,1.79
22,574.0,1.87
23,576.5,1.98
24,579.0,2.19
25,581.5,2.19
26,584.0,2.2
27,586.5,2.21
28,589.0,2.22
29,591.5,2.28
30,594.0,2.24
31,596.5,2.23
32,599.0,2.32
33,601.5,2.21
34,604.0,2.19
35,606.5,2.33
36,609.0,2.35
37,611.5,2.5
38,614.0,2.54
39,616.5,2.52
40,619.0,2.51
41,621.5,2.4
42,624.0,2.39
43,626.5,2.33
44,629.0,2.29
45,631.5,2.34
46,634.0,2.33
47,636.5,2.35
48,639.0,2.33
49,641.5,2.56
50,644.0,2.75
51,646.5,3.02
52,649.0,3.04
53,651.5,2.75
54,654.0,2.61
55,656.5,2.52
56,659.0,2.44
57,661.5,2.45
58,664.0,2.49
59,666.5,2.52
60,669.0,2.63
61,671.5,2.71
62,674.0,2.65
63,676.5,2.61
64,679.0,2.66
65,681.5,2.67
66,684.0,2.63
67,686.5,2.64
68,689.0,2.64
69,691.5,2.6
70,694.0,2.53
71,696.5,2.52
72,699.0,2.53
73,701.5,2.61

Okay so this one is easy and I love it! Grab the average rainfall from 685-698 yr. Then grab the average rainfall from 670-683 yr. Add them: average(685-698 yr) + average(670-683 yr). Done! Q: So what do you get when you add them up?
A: 5.2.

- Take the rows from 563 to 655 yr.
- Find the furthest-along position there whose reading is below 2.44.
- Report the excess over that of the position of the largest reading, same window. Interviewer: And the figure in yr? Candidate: 10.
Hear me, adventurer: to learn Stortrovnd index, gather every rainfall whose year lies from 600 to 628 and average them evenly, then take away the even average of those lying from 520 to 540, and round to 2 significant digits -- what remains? 0.55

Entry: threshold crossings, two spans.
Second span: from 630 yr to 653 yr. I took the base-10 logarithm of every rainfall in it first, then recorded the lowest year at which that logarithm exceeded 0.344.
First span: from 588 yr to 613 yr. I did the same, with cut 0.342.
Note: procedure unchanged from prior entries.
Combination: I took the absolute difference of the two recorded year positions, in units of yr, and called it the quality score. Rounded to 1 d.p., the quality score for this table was 42.5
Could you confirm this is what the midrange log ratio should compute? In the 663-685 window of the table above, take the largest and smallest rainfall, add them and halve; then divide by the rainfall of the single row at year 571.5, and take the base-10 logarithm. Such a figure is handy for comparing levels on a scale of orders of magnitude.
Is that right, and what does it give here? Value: 0.16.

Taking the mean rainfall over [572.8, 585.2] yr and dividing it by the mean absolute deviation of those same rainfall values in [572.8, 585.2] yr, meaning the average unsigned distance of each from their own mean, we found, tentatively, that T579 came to 16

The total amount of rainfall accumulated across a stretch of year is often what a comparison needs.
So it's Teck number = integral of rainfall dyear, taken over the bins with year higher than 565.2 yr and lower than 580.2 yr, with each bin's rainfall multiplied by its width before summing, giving 28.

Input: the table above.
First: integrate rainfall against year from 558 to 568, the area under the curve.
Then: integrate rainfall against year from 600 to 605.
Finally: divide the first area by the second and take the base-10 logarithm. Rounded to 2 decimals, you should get 0.19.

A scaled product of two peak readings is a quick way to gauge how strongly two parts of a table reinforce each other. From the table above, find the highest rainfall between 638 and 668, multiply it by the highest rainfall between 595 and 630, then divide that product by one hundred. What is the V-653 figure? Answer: 0.0772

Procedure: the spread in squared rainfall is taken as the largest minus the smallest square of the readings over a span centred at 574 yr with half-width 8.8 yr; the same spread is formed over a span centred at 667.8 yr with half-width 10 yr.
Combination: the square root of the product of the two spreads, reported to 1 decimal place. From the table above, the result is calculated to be 1.8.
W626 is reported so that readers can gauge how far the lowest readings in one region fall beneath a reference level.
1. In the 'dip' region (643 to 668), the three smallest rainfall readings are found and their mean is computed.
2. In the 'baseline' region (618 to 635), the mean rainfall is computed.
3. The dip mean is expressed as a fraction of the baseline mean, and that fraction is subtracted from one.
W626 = -0.04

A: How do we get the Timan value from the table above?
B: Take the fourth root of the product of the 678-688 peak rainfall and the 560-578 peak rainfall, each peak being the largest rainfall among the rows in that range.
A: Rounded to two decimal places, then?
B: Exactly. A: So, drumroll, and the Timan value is 1.52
